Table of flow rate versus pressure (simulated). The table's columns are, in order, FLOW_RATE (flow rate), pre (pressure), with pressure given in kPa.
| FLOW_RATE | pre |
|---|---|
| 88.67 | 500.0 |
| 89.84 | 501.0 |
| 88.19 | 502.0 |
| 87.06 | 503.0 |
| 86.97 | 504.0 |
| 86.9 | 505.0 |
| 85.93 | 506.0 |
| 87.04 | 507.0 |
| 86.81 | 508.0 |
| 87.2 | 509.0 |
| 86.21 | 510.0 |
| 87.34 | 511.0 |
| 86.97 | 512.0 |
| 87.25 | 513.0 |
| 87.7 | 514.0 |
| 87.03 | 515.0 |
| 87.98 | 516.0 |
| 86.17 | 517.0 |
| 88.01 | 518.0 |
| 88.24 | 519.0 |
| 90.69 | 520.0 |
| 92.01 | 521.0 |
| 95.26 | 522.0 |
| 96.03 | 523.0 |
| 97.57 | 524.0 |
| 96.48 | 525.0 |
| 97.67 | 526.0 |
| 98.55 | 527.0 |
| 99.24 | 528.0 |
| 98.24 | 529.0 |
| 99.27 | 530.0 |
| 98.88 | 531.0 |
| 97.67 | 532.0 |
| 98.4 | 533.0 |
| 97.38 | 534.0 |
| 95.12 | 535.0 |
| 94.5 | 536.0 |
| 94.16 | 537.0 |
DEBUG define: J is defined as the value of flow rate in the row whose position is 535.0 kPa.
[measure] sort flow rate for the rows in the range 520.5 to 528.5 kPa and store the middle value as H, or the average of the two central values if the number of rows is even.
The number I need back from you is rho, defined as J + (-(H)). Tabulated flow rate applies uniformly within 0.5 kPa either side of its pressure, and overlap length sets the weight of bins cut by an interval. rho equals -2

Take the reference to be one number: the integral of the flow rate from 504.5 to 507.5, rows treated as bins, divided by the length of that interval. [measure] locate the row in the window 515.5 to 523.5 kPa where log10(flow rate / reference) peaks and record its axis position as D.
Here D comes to 523.0 kPa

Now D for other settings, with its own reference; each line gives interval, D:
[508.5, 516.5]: 516.0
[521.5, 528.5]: 528.0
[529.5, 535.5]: 530.0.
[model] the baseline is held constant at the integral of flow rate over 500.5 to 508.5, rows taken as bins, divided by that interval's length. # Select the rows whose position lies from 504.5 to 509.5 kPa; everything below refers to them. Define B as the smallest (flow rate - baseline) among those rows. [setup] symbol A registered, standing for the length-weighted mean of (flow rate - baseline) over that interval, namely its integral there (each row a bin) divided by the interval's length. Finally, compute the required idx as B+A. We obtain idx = -2.0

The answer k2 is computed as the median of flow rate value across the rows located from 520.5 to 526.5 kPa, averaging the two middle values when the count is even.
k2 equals 96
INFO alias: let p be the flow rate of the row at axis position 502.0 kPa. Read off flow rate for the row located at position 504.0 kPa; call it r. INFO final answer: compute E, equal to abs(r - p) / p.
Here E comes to 0.01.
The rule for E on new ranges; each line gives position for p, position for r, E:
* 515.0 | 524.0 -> 0.12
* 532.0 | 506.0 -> 0.12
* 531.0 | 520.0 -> 0.08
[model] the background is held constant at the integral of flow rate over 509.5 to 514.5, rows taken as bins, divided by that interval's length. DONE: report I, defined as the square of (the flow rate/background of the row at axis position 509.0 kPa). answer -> 1.002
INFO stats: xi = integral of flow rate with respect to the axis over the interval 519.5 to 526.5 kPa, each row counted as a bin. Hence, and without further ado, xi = 666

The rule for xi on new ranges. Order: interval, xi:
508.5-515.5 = 610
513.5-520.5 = 616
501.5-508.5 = 609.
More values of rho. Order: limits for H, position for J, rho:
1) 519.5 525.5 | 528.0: 4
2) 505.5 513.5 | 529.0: 11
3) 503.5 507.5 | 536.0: 8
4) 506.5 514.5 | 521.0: 5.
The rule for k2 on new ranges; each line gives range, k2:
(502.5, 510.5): 87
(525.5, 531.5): 99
